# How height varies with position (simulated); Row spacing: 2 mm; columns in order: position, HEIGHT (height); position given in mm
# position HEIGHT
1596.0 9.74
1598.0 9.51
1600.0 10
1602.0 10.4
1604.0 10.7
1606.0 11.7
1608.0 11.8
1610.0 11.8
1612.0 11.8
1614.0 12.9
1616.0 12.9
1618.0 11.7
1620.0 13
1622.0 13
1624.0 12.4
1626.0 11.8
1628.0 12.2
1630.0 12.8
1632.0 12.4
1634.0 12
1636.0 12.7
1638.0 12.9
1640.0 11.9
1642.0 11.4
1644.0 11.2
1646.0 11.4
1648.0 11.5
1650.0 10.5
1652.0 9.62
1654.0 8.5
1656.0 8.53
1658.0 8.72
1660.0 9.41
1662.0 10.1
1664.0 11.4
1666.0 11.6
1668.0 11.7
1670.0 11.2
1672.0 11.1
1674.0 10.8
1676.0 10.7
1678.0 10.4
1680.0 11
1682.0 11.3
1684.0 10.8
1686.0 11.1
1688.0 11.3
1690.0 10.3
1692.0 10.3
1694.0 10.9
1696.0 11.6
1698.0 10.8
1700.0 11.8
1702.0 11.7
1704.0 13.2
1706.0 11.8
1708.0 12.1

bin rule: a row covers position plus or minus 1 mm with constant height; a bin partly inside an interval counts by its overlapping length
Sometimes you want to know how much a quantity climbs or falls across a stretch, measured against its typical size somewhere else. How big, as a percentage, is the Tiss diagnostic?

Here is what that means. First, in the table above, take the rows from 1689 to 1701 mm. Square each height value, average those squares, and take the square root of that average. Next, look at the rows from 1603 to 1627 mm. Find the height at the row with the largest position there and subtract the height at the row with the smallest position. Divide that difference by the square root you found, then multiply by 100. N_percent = 10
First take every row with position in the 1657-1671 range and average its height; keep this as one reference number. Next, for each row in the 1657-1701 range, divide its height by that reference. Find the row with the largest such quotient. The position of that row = 1700.0 mm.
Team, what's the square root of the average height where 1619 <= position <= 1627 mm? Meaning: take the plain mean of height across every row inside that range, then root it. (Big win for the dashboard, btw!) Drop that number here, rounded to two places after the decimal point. 3.54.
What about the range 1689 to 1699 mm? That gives 3.28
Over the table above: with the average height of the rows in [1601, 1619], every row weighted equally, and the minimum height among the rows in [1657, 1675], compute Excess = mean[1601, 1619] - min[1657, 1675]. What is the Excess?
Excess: 3.0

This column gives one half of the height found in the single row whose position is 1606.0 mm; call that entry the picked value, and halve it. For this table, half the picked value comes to 5.85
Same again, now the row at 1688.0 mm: 5.65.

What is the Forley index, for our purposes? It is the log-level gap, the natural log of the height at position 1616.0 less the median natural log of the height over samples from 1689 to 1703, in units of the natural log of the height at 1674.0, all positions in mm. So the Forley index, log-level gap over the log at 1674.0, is 0.071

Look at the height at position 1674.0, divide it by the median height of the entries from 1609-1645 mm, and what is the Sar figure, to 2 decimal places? 0.88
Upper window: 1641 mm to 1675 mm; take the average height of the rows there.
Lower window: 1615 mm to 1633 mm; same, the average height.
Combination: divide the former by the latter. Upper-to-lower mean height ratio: 0.84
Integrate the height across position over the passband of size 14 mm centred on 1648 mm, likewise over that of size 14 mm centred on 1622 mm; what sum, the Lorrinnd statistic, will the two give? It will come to 322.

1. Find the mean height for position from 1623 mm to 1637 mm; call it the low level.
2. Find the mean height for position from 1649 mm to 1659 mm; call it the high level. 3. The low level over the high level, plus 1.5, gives 2.84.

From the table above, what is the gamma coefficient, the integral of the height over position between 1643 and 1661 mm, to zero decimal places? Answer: 179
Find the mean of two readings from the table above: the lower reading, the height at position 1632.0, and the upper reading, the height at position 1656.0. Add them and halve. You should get 10.5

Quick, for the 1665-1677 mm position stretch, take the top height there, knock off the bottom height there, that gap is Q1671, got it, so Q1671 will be 1.0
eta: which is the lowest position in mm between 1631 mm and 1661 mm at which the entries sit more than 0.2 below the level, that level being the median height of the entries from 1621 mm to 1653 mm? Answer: 1642.0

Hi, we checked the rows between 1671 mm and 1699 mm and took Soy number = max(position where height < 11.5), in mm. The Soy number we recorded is 1698.0 mm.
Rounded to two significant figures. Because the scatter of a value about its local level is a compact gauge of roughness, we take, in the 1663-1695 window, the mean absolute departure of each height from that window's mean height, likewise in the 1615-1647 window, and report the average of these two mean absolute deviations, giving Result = 0.44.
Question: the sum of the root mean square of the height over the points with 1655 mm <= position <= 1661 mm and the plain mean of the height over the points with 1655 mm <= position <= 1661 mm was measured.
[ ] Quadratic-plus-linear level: 17.8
